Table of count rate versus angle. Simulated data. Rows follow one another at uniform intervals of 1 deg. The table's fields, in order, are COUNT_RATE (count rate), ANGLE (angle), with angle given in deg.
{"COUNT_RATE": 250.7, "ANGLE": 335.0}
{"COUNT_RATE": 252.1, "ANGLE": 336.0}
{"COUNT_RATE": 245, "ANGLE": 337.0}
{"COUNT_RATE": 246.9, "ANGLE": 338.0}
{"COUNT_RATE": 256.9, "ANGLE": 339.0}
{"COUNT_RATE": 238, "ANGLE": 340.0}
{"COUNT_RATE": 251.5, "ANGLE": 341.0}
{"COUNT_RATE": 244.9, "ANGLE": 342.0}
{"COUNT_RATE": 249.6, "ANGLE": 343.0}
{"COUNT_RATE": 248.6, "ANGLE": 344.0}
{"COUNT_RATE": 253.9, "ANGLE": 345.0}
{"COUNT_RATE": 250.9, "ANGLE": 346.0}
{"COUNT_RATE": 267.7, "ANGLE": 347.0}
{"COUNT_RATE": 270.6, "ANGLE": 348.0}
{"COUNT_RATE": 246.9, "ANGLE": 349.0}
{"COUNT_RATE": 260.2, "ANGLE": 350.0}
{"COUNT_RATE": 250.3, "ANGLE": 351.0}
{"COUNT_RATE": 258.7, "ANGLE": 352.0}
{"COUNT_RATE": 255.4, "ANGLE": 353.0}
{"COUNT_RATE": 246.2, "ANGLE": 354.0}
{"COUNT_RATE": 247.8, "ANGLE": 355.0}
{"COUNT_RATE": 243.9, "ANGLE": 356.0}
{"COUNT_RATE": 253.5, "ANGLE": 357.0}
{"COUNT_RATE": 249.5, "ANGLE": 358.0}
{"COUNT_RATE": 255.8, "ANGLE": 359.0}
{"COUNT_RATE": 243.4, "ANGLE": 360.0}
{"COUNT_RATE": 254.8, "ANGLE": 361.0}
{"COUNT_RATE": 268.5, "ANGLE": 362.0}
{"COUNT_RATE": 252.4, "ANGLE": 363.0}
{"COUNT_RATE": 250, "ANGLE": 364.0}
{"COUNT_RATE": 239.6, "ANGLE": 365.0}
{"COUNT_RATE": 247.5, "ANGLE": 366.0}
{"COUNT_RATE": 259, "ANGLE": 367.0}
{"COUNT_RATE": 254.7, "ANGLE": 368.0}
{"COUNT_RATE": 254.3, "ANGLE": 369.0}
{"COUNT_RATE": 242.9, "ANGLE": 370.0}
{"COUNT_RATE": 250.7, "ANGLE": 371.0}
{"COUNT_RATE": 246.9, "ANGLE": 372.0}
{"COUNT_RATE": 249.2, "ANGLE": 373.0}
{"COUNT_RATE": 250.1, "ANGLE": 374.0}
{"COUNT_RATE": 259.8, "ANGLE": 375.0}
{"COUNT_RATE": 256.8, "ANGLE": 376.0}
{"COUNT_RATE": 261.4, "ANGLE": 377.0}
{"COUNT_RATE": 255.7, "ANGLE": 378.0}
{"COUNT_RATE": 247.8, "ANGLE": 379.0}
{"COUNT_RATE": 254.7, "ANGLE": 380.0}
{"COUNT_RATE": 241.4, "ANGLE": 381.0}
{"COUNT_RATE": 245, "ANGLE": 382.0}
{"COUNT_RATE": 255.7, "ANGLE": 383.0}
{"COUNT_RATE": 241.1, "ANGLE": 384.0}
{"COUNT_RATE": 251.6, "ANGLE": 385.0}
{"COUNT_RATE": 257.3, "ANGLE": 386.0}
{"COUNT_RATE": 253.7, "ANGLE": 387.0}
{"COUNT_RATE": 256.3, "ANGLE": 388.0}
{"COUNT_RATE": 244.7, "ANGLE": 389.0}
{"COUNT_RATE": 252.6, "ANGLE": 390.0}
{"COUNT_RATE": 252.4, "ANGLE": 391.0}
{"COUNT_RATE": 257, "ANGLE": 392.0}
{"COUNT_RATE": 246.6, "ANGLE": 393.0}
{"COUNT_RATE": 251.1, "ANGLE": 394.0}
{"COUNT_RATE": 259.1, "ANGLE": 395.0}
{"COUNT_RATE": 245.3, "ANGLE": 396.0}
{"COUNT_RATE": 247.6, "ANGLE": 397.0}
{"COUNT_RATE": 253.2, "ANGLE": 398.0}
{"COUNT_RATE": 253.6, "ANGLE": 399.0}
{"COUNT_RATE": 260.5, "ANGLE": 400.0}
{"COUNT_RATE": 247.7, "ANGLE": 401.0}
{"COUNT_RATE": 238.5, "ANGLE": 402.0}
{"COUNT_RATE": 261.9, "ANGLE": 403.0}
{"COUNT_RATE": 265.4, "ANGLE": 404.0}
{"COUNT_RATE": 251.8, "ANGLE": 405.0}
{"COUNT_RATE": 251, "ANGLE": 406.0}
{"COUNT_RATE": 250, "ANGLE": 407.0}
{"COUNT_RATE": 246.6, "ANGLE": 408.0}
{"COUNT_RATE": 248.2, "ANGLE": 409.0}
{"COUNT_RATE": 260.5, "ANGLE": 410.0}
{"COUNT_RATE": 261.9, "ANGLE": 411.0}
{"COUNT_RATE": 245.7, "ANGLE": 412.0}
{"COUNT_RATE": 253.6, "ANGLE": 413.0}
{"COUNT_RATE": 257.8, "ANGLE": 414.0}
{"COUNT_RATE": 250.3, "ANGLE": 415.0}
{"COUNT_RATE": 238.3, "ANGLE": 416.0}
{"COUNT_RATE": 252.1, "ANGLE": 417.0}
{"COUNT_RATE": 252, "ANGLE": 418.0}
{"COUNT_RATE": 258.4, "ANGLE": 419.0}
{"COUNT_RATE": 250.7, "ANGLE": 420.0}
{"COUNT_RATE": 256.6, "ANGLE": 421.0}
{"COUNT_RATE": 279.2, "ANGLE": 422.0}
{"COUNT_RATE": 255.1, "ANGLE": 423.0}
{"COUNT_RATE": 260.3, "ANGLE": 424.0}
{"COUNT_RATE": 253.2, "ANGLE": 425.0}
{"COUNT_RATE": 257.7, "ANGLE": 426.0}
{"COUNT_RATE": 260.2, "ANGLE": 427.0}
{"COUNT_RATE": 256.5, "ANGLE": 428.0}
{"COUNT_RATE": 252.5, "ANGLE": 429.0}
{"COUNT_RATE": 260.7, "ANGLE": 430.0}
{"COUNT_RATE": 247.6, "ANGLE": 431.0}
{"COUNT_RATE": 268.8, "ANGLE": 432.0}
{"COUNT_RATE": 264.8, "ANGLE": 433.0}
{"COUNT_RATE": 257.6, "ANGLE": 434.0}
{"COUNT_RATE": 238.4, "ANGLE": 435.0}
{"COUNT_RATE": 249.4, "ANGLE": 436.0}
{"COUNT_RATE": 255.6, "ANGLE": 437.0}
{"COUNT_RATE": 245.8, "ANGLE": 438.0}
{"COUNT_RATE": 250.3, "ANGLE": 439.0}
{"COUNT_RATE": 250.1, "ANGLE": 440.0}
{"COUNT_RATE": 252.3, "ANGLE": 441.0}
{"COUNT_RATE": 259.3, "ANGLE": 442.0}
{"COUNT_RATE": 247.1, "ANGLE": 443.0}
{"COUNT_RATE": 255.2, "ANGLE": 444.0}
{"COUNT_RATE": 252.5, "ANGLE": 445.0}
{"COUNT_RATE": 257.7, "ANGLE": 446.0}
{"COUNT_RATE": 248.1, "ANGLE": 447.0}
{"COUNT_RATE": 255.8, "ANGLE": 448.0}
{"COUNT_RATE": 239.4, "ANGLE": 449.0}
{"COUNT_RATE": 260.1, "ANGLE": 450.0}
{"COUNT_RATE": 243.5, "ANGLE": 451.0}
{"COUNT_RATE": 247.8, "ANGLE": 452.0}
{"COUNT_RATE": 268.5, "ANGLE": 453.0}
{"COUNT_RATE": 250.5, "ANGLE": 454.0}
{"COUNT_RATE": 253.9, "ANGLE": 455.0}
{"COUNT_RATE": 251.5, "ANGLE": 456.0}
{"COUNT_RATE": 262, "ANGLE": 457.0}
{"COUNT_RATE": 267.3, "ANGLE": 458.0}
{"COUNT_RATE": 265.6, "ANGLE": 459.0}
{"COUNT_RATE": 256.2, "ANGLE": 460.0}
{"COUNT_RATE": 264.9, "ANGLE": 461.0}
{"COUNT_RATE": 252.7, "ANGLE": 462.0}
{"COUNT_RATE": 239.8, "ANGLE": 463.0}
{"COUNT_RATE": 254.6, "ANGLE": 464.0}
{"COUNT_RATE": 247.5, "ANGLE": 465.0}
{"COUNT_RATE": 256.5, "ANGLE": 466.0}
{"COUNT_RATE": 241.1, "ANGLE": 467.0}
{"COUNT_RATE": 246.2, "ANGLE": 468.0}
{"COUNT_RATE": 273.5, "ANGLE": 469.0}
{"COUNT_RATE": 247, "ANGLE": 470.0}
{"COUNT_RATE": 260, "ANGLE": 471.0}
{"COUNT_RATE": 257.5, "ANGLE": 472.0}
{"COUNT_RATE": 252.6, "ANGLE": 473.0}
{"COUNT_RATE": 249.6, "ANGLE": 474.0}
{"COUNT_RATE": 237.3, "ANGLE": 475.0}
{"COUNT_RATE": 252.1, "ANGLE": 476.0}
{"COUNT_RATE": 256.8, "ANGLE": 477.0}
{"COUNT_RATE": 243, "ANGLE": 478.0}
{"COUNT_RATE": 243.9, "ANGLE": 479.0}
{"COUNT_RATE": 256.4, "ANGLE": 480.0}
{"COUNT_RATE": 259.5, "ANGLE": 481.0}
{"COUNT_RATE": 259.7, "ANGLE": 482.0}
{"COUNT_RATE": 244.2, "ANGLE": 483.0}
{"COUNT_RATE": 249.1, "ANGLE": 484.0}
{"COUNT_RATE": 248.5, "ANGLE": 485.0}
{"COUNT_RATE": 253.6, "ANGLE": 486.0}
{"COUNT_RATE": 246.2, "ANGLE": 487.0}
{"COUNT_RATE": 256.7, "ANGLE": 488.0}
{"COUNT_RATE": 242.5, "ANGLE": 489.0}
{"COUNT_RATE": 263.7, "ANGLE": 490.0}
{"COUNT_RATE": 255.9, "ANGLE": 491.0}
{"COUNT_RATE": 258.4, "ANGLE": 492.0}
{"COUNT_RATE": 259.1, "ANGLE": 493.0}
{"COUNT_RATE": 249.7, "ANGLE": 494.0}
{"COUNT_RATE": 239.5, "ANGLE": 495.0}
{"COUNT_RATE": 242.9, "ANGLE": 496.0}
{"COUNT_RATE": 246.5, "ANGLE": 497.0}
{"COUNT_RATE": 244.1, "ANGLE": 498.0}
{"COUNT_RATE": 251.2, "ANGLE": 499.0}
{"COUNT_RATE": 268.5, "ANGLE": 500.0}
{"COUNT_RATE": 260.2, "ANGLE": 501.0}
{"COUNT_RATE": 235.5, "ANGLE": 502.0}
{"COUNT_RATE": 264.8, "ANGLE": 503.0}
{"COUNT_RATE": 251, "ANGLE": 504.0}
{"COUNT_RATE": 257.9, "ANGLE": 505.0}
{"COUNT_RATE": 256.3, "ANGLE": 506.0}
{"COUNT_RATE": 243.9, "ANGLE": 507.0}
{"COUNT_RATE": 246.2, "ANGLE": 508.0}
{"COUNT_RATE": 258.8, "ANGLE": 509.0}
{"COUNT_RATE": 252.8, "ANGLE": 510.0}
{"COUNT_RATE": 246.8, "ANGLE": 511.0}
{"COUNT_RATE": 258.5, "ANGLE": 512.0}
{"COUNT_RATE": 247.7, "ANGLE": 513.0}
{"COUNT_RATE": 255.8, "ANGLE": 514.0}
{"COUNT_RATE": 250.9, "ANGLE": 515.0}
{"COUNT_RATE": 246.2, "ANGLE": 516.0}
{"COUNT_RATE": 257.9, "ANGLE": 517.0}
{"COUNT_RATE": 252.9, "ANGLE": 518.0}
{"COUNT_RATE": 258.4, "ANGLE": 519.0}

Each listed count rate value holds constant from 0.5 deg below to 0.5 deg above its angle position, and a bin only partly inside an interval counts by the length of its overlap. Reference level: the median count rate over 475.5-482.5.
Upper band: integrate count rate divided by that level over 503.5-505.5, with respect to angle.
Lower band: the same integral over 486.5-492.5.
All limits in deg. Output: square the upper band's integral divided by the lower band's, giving 0.11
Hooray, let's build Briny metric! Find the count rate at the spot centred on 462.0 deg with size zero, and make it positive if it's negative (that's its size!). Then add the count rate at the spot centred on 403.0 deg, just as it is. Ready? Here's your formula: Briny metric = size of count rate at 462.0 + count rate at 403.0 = 515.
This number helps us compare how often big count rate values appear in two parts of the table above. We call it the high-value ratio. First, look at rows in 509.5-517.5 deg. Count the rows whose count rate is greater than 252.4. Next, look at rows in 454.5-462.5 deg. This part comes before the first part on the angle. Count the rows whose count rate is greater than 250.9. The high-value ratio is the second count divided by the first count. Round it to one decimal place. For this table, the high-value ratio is 2.0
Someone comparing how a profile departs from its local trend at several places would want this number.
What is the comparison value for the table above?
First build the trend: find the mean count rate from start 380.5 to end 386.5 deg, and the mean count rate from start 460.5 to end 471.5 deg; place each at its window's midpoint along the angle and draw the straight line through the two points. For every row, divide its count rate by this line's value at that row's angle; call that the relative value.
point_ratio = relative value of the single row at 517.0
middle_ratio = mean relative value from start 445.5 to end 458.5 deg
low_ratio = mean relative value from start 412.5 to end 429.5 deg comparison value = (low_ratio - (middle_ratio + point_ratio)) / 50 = -0.0199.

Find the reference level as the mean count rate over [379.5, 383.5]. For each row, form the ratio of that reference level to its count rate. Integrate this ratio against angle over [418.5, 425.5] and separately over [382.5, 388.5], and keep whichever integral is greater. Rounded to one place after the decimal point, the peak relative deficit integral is 6.7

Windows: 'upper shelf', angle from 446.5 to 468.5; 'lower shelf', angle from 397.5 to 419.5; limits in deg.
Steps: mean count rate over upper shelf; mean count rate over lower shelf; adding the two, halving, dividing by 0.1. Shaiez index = 2530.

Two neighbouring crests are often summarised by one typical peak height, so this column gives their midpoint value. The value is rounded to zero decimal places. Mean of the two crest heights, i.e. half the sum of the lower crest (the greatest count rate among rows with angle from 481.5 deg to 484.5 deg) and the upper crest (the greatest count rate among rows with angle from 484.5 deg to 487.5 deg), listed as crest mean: 257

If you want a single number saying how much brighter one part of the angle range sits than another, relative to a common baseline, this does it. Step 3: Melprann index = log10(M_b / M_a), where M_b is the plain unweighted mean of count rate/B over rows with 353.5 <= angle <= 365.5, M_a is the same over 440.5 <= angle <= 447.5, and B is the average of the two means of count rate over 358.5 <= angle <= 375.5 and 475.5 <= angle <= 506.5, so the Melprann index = -0.005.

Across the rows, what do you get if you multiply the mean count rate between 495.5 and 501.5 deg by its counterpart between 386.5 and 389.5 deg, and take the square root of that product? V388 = 252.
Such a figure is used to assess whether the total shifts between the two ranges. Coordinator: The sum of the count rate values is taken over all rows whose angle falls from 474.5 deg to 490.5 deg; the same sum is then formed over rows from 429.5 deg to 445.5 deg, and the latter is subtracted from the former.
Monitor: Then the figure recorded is -42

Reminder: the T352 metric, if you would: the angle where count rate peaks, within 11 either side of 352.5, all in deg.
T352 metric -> 348.0 deg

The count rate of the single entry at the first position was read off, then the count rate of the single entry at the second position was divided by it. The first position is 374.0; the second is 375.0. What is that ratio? 1.04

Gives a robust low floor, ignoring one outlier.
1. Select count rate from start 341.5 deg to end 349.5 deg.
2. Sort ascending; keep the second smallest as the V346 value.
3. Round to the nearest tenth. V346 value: 246.9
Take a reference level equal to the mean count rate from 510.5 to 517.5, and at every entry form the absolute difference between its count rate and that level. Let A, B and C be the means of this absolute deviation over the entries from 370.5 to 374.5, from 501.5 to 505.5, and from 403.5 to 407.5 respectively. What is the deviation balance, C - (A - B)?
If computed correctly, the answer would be 10.4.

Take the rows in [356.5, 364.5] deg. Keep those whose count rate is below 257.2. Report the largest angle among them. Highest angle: 364.0 deg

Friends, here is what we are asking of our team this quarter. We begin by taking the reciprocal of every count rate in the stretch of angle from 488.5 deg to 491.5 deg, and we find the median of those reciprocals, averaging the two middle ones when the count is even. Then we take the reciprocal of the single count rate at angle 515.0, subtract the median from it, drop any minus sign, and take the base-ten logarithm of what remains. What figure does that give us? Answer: -4.11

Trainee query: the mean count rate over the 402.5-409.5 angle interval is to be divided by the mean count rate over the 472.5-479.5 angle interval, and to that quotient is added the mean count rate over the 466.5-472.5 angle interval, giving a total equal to 255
